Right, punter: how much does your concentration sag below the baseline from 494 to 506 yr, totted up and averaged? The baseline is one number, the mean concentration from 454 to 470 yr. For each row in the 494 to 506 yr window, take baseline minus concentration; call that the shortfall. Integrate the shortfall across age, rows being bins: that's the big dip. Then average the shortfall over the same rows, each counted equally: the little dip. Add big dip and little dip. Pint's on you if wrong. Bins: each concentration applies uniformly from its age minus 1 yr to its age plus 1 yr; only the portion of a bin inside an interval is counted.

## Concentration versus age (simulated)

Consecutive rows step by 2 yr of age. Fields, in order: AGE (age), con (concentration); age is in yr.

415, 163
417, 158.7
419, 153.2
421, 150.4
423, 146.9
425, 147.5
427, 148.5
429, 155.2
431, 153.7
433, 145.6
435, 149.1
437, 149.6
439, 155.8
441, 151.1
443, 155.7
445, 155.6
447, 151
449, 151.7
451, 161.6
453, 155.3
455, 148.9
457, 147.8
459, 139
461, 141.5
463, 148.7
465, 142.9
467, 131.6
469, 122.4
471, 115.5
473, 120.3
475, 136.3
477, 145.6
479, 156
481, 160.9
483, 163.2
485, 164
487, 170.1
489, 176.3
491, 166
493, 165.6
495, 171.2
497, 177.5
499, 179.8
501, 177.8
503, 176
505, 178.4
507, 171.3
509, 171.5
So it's -474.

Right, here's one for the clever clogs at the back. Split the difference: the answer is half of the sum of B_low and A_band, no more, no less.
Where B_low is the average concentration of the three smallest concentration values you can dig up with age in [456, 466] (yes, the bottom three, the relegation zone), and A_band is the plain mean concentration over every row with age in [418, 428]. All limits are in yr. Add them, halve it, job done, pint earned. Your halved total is 145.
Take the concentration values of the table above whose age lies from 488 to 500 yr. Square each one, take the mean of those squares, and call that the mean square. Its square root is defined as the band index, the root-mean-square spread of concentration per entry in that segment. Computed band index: 173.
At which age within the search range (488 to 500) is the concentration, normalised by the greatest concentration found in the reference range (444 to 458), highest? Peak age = 499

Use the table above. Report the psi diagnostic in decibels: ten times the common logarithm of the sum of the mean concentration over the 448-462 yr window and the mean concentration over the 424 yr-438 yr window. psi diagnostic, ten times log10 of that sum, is 24.8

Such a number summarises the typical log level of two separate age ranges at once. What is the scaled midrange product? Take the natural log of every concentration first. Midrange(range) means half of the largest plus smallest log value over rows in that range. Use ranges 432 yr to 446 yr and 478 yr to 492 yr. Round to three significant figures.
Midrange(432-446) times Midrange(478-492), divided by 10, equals 2.56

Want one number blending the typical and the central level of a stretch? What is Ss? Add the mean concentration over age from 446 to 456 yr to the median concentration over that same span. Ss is 305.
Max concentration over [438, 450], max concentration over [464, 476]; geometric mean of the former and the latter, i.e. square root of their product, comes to 149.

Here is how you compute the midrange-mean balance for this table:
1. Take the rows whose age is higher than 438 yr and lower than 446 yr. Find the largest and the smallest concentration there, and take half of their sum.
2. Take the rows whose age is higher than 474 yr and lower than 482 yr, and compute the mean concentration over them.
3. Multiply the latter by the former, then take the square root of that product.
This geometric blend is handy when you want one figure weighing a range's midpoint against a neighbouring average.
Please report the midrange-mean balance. 152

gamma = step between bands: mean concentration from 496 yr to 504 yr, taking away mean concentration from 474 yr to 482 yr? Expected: 28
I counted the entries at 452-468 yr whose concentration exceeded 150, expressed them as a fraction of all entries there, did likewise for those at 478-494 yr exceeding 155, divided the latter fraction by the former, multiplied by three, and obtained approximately 24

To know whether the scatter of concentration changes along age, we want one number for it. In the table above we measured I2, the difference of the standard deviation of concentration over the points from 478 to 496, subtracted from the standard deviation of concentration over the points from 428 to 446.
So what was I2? -2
